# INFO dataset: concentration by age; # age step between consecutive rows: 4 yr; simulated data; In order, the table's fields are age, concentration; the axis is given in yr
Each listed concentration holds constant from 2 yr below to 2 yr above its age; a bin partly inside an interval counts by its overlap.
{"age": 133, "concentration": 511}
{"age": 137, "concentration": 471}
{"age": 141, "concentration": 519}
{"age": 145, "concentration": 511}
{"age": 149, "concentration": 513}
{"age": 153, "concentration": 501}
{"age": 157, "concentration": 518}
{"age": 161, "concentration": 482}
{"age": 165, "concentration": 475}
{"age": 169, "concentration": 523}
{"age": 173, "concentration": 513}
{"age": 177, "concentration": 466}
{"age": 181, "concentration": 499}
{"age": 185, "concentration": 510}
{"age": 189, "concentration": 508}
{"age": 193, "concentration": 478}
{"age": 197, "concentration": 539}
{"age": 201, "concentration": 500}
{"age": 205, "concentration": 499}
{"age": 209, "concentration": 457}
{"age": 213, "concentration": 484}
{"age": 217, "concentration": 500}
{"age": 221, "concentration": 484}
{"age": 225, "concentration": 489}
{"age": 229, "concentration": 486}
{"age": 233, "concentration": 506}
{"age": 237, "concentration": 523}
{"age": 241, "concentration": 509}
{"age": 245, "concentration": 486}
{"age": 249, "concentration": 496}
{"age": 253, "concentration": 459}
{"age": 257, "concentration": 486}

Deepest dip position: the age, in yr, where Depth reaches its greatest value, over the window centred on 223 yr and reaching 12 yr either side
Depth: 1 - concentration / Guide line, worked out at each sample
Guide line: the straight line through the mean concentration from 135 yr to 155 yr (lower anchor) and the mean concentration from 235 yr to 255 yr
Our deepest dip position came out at 213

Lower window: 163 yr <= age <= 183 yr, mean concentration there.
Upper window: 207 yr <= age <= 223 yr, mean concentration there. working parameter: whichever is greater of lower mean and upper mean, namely 495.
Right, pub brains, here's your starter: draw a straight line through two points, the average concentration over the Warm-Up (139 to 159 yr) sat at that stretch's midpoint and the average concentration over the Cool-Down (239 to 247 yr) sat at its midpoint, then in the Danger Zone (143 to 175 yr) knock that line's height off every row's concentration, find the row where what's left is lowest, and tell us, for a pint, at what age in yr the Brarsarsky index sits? 165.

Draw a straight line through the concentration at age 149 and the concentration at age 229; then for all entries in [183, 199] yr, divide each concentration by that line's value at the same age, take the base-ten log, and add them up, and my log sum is 0.03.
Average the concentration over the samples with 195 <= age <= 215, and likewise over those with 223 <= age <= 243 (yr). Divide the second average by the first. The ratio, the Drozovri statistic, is 1.014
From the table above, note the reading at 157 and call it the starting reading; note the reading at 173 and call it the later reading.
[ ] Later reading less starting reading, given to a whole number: -5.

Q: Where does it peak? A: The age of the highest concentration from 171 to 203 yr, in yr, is 197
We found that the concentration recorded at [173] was 513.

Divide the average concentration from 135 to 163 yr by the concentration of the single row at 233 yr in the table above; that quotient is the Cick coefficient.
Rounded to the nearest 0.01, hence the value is 0.99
